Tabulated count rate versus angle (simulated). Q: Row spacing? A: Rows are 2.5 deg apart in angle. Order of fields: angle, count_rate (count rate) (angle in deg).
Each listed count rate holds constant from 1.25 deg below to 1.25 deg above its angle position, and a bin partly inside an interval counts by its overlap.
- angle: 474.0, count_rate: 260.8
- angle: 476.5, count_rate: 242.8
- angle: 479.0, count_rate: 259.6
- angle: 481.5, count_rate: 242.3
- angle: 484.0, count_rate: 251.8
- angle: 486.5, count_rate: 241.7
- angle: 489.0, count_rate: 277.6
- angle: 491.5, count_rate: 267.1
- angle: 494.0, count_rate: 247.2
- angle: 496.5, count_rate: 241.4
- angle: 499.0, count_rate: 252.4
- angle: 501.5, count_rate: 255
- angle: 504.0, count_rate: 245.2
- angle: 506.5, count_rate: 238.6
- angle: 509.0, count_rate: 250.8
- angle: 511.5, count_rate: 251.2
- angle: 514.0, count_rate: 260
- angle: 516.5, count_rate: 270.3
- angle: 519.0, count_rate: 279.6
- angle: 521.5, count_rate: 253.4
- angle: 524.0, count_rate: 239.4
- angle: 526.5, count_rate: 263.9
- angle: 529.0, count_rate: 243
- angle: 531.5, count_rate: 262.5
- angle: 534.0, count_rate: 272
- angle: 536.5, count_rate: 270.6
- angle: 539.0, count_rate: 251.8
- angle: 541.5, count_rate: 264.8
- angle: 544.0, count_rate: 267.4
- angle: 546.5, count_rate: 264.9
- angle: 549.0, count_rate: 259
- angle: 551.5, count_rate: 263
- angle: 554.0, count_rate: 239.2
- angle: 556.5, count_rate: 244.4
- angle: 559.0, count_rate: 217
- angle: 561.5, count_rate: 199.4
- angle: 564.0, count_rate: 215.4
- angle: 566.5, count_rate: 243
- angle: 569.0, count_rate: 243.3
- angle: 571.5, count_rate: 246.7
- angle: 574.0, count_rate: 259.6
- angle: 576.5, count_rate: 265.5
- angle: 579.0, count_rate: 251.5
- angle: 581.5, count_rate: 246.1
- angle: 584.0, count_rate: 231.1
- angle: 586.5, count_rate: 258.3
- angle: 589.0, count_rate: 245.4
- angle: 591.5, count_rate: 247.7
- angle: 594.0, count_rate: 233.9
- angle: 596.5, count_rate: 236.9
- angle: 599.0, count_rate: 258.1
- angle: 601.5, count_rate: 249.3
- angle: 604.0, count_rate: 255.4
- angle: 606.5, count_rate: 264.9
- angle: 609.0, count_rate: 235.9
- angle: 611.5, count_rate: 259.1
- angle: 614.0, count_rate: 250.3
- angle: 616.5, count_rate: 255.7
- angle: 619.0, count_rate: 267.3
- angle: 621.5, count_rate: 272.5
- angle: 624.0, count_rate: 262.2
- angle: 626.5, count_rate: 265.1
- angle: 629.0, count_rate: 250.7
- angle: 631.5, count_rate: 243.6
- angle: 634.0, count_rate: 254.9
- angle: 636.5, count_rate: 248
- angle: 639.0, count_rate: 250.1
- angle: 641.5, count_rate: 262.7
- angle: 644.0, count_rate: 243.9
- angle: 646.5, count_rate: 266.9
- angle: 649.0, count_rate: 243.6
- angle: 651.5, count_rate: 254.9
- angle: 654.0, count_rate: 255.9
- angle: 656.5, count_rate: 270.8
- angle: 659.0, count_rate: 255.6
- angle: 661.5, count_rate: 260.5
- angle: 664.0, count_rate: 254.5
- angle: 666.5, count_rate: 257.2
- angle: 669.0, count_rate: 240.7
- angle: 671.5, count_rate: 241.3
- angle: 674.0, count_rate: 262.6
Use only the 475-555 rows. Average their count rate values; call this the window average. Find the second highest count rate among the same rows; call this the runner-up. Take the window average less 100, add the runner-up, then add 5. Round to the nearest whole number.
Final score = 439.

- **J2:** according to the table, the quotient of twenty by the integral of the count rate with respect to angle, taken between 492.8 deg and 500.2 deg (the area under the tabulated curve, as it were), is 0.011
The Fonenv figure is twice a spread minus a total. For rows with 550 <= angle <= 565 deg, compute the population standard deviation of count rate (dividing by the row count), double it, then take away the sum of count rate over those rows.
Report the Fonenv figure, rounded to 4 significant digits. -1336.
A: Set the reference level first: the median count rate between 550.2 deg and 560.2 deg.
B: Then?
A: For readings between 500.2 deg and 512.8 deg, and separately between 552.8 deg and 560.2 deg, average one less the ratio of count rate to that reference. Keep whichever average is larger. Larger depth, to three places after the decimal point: 0.034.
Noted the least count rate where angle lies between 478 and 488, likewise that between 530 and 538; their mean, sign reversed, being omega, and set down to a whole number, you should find -252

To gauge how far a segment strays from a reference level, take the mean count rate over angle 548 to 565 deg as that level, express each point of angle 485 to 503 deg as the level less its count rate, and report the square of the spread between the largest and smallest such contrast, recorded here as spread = 1310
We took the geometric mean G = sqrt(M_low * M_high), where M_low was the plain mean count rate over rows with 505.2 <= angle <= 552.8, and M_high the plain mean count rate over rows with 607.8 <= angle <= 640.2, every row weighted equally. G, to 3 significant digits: 257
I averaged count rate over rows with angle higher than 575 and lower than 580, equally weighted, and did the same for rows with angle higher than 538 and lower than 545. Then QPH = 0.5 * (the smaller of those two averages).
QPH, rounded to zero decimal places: 129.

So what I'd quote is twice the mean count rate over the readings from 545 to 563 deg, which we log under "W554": 482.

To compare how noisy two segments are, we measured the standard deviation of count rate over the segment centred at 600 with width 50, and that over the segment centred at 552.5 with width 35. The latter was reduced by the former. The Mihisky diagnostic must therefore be 10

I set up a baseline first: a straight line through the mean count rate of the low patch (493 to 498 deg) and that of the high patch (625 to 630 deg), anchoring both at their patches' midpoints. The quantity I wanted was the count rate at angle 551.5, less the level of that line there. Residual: 13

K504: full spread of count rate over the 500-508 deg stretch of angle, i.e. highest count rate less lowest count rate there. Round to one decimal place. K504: 16.4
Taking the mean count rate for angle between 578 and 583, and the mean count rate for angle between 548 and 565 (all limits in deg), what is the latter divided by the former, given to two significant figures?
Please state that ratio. 0.94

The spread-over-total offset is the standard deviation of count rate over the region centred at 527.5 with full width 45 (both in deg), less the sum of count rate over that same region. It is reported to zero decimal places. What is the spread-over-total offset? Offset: -4652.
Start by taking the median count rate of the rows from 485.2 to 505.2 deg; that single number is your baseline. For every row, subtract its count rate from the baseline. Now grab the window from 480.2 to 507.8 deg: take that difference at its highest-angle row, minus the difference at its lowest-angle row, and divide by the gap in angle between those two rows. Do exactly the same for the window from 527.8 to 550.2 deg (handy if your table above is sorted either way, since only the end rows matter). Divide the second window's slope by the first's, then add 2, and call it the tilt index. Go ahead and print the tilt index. -3.4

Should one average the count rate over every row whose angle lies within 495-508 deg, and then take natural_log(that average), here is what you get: 5.51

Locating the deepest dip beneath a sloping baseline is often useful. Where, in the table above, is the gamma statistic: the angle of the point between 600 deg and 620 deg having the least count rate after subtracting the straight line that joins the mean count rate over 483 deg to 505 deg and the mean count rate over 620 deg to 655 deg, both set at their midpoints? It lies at 609.0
